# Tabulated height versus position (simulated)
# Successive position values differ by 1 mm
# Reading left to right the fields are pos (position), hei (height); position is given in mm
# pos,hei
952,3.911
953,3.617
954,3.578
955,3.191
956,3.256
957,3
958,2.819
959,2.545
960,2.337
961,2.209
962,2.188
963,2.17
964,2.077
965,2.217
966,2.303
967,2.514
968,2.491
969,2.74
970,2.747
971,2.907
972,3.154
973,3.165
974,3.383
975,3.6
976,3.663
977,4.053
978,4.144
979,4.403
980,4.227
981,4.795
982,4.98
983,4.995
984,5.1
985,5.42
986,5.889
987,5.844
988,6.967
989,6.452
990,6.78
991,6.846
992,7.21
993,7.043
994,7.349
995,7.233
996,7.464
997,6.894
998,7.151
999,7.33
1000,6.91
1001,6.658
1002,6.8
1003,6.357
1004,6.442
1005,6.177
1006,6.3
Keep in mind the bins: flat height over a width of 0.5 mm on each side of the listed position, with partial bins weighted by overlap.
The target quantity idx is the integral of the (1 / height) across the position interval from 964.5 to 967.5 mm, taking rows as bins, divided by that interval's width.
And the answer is 0.43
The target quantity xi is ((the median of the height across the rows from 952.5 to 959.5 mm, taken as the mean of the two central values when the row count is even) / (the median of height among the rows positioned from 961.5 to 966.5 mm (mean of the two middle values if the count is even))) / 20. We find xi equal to 0.073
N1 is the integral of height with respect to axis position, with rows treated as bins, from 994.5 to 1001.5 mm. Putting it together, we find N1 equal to 50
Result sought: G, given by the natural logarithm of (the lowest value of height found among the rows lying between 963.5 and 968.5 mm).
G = 0.73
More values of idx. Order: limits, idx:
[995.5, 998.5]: 0.14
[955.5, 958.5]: 0.33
